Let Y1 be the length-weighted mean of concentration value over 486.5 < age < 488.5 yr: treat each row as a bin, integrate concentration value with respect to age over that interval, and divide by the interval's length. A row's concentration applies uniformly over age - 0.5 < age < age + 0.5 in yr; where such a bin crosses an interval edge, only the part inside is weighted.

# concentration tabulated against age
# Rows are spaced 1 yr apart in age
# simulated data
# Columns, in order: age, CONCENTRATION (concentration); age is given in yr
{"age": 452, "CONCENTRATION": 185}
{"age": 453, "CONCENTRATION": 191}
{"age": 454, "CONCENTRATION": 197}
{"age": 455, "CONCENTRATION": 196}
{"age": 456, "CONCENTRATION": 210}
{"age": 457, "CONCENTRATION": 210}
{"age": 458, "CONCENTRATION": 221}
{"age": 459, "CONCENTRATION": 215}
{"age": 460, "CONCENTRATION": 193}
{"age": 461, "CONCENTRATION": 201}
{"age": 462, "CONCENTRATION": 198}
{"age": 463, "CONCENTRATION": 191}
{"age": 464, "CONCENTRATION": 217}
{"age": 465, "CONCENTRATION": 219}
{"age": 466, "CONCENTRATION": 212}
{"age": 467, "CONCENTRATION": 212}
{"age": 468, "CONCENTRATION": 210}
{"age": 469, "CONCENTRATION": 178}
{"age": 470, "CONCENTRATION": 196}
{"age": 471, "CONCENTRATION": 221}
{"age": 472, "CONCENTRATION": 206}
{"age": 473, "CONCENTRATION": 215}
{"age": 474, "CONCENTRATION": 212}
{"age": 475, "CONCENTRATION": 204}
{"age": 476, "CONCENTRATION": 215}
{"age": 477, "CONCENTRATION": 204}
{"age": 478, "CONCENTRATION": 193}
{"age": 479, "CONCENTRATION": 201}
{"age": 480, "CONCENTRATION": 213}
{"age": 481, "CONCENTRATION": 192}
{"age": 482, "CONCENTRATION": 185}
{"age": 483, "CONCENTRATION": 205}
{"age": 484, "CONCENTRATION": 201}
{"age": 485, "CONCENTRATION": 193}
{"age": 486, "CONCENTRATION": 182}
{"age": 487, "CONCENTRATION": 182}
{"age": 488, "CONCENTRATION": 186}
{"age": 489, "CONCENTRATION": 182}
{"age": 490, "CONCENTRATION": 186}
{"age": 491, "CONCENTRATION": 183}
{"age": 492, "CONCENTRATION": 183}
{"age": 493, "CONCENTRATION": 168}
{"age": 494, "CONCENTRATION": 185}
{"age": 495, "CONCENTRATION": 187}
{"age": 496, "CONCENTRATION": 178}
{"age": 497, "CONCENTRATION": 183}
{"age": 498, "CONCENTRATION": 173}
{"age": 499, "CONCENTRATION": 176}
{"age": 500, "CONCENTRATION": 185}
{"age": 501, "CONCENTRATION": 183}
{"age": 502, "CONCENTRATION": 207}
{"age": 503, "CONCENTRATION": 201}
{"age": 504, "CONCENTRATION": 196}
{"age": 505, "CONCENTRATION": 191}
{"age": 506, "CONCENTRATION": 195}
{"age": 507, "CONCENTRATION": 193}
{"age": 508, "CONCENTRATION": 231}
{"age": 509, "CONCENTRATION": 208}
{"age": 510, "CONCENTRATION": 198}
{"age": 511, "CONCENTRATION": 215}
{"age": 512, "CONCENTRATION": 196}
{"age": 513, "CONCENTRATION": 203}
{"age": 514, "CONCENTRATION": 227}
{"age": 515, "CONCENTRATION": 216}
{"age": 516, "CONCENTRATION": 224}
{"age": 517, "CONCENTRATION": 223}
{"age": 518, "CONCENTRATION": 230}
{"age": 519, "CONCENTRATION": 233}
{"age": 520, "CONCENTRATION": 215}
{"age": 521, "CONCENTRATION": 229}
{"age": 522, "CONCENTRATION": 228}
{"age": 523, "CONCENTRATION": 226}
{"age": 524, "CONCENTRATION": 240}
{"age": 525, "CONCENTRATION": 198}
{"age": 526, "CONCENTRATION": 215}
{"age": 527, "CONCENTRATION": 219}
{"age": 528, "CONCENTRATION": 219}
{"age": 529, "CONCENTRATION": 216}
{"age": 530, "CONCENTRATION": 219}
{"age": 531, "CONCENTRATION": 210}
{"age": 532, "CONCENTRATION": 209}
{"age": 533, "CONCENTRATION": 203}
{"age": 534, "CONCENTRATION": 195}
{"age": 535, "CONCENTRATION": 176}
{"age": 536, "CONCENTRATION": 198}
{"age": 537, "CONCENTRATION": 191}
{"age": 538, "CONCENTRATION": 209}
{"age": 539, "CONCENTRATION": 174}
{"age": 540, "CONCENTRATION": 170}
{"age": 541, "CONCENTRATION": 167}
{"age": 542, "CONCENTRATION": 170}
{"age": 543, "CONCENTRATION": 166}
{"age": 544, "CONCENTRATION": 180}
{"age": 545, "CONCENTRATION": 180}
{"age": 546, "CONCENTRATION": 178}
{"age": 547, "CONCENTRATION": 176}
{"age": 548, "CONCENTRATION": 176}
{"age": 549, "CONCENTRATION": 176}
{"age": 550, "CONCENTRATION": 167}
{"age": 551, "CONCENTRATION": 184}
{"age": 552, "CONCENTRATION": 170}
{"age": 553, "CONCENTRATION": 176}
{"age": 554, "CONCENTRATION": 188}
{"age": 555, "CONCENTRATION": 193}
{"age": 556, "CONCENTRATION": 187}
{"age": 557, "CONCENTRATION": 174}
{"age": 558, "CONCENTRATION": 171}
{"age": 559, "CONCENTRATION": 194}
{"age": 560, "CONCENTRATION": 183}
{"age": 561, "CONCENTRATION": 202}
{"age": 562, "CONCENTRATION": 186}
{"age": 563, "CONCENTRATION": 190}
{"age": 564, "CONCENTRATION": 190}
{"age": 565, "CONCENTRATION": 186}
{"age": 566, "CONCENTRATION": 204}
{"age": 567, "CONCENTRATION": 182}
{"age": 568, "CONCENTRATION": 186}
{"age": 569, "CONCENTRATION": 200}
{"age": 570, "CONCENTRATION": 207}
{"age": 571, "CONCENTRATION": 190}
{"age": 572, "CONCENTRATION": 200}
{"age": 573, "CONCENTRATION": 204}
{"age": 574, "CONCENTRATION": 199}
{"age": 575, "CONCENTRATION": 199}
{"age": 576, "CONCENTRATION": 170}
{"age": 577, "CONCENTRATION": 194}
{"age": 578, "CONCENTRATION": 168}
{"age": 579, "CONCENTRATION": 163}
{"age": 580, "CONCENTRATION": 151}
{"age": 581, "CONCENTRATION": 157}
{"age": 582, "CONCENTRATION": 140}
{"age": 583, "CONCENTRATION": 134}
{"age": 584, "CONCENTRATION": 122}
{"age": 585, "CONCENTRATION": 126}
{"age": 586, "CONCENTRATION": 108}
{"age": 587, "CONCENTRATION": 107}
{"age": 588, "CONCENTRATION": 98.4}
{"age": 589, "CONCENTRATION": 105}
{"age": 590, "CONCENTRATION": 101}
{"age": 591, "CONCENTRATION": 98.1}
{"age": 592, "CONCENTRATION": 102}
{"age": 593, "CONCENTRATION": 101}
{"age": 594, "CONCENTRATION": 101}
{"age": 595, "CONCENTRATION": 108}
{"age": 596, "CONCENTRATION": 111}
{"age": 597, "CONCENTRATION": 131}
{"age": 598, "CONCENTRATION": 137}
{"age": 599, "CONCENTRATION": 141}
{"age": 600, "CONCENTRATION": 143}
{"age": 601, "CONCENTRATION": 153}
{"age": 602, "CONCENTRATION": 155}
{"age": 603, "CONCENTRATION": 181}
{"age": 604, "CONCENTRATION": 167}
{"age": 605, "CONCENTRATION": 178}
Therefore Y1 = 184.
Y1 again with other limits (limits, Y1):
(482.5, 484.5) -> 203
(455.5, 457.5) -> 210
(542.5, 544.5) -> 173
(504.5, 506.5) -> 193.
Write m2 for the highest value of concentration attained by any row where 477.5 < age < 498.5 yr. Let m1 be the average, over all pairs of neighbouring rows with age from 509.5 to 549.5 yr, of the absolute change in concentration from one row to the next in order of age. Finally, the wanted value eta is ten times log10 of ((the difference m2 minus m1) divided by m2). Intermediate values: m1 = 10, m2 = 213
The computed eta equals -0.20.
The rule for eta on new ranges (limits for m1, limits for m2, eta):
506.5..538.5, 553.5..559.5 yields -0.28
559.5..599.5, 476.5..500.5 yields -0.20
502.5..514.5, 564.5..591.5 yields -0.30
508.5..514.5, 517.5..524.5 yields -0.29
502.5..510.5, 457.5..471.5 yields -0.25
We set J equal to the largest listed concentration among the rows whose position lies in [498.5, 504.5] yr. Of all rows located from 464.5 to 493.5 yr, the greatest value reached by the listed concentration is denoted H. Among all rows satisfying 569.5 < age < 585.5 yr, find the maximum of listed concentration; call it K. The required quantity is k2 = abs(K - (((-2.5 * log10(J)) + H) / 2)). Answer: 99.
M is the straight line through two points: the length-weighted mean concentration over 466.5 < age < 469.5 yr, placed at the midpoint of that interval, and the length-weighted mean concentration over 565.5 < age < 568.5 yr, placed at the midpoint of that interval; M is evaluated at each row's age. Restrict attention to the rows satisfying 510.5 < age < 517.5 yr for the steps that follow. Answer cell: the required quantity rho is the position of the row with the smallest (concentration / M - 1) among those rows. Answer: 512 yr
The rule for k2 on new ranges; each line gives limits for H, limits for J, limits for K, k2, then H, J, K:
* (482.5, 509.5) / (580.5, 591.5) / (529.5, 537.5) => 106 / 231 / 157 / 219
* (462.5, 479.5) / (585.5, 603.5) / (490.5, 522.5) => 125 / 221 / 181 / 233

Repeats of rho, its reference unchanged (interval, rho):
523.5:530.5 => 525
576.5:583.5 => 583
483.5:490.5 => 486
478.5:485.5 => 482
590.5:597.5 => 591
